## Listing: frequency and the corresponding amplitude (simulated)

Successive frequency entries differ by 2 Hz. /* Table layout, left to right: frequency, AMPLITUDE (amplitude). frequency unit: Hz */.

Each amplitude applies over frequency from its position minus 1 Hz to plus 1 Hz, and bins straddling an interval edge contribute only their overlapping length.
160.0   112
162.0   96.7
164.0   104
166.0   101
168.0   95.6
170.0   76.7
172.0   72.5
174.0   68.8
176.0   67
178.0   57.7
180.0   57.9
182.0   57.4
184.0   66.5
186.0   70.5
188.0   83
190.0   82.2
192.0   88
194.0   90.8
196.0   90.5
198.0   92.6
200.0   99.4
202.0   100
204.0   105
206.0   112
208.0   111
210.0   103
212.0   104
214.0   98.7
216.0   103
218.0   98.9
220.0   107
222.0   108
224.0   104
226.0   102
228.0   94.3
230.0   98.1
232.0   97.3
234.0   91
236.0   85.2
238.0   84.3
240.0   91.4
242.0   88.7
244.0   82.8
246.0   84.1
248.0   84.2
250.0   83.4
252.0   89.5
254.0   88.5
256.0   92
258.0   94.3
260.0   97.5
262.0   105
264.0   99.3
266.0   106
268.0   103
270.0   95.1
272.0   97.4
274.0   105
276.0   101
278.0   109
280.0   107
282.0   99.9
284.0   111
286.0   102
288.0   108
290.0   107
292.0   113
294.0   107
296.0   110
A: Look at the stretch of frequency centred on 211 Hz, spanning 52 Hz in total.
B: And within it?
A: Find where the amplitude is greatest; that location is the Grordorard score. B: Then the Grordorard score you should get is 206.0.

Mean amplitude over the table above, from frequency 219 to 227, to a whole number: 105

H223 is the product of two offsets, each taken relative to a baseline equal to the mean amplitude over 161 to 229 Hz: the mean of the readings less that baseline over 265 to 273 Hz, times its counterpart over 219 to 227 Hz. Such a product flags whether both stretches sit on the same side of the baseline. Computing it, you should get 151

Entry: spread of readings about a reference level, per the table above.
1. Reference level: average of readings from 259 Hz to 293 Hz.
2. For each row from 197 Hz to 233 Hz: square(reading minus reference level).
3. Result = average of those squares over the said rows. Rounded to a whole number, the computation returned 30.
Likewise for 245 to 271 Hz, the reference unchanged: 156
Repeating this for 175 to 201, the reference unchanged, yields 919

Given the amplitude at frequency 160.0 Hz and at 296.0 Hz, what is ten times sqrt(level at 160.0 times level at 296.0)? 1110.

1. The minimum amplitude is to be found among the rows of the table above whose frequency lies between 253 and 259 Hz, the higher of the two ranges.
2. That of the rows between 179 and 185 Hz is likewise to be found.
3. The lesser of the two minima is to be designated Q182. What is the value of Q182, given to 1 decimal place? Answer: 57.4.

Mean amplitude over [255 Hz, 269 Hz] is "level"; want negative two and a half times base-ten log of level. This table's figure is -5.00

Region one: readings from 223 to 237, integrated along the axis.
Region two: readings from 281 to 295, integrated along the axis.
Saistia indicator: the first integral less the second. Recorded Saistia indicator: -152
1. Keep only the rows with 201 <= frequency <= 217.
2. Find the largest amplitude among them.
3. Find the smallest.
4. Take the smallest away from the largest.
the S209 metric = 13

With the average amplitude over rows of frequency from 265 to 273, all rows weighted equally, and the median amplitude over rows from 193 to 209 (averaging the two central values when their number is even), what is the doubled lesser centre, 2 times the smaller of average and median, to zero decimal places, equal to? 199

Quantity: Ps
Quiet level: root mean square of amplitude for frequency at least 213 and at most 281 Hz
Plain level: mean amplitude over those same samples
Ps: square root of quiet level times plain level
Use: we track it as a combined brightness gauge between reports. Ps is 97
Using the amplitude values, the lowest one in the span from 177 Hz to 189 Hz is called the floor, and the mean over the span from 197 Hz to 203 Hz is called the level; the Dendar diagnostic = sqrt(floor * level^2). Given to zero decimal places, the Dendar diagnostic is 737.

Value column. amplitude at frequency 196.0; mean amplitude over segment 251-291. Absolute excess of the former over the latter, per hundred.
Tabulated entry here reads 0.10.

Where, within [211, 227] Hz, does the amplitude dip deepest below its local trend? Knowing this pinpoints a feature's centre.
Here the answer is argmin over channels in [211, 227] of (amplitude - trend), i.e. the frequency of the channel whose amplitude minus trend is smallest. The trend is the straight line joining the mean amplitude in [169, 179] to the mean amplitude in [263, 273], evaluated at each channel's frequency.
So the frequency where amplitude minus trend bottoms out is 218.0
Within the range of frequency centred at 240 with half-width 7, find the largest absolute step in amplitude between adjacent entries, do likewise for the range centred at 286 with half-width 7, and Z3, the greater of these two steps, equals 11.1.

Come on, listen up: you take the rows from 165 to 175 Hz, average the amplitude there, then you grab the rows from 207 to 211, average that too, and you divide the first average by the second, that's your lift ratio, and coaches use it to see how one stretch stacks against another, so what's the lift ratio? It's 0.77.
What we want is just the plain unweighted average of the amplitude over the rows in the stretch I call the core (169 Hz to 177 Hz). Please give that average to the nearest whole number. 71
